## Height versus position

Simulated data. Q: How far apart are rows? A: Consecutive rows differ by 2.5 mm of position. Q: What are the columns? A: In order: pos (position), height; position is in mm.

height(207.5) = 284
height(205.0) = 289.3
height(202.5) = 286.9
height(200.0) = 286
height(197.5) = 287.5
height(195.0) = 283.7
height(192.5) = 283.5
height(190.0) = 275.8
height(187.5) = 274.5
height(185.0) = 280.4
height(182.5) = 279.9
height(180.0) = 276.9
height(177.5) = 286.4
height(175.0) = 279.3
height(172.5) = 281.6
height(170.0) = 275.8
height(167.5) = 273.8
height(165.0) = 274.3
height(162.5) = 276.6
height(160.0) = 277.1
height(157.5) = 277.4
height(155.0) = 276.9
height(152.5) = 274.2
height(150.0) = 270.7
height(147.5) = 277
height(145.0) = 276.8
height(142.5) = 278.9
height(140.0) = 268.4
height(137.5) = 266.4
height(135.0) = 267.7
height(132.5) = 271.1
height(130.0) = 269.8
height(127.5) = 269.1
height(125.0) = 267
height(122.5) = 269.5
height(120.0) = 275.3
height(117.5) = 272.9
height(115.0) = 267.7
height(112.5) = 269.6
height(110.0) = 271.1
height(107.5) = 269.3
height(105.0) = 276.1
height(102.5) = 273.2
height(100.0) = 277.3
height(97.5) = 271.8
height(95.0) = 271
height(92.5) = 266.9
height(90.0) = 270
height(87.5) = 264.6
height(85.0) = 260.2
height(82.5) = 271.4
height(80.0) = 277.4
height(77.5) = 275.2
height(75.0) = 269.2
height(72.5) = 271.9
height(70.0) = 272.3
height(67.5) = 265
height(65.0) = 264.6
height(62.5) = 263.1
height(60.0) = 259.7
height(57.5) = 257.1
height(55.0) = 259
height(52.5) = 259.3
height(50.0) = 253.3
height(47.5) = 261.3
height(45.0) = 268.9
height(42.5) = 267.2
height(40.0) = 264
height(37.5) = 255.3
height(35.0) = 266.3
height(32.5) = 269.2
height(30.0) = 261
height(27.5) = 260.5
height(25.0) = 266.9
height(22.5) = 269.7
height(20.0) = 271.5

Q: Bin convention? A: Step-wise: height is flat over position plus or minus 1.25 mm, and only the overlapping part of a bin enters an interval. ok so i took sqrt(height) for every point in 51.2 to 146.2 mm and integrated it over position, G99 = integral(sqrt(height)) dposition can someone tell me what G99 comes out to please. 1558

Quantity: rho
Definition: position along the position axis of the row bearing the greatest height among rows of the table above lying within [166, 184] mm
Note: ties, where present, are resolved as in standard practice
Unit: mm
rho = 177.5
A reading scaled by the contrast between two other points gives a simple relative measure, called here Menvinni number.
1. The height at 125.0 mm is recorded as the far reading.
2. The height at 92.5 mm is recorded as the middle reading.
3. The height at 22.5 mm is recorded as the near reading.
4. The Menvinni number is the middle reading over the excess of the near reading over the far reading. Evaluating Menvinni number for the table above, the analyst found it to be 99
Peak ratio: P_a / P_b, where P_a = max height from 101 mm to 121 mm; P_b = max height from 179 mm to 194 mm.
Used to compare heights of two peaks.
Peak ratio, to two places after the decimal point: 0.97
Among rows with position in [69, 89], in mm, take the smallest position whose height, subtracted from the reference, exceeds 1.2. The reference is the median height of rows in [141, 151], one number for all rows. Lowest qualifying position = 70.0 mm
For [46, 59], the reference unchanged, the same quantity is 47.5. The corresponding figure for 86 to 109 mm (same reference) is 87.5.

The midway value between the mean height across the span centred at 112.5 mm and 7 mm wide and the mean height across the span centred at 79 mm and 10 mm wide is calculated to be 271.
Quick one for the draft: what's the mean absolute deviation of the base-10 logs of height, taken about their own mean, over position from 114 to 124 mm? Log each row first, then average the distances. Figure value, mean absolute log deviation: 0.0044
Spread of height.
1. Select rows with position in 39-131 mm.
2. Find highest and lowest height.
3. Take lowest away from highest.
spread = 24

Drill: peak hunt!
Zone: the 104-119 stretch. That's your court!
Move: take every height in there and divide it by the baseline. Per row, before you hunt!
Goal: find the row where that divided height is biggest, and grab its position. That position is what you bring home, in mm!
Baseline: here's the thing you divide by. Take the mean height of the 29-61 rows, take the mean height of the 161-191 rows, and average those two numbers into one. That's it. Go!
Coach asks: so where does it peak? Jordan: 105.0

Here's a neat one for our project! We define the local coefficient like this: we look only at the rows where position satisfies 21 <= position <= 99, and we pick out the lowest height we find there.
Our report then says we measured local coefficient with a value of 253.3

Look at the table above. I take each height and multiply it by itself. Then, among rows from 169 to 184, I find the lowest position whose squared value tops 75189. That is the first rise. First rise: 170.0 mm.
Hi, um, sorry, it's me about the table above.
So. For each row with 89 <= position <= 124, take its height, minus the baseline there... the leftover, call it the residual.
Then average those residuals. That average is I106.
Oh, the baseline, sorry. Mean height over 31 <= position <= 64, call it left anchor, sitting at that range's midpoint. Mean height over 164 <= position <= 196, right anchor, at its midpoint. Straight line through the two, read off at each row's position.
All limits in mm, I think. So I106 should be 2.1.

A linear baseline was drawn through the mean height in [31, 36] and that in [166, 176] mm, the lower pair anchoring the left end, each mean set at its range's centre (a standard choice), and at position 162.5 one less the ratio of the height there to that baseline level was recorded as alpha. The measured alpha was 0.001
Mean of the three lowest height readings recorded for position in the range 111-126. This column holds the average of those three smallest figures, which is 268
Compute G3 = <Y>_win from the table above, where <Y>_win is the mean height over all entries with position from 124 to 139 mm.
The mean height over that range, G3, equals 269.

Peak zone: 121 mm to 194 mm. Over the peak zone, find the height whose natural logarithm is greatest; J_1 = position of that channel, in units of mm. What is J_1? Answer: 177.5 mm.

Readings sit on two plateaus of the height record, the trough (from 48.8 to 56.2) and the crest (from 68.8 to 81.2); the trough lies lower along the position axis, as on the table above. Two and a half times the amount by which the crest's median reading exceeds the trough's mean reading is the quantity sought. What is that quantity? 38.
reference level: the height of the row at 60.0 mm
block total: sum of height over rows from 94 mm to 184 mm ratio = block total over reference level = 38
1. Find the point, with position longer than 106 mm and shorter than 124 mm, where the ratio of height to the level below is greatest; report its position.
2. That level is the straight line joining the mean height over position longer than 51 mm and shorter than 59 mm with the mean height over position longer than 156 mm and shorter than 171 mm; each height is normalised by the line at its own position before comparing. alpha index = 120.0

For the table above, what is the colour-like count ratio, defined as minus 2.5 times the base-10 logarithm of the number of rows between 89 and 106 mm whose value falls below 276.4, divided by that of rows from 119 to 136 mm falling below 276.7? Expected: 0.2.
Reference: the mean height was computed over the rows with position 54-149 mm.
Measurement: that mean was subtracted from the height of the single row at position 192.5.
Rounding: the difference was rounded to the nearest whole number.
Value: 14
